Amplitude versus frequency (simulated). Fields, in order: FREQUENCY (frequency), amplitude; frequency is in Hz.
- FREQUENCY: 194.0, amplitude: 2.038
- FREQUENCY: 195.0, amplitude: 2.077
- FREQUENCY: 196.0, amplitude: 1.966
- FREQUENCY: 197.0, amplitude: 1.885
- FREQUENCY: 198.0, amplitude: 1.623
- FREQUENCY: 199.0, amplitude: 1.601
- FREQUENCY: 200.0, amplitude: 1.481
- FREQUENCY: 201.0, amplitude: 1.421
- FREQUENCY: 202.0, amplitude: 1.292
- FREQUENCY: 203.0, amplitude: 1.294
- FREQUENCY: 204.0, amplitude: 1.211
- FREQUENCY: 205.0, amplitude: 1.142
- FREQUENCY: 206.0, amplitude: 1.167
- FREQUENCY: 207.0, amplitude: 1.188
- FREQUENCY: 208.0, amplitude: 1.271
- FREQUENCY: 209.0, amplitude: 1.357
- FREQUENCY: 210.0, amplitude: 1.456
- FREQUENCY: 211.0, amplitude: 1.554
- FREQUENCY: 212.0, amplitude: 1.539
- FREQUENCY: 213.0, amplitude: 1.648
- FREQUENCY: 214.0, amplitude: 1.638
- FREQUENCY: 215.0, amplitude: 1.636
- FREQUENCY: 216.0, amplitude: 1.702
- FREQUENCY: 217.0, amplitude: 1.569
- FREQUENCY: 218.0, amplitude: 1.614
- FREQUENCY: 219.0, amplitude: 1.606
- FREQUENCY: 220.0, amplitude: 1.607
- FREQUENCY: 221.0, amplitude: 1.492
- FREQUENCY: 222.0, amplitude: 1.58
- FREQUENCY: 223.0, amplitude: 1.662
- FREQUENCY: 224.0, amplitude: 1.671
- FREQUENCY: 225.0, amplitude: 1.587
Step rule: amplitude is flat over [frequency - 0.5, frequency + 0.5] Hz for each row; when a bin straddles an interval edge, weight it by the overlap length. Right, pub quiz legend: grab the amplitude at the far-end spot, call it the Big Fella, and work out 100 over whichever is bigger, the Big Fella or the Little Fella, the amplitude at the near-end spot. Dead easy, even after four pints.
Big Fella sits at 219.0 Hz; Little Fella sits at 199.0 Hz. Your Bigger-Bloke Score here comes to 62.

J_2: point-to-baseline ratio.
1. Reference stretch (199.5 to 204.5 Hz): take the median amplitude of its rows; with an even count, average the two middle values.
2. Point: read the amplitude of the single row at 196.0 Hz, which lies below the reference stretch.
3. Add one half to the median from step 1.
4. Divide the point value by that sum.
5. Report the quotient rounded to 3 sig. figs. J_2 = 1.10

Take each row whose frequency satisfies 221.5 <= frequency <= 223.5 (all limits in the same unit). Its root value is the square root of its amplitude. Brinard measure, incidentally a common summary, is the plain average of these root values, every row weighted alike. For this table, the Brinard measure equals 1.27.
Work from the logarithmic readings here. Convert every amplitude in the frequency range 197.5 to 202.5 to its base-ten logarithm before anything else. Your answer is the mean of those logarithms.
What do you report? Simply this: 0.17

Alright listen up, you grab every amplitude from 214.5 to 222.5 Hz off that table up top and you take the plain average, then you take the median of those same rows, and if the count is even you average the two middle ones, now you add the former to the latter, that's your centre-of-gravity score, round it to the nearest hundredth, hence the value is 3.21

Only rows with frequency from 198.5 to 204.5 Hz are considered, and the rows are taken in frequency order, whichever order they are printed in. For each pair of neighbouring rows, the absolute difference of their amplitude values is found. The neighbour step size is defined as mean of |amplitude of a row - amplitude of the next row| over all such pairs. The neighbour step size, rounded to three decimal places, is 0.079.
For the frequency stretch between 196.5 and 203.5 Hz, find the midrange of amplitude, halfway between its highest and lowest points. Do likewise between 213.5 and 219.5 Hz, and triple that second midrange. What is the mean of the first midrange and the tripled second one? 3.2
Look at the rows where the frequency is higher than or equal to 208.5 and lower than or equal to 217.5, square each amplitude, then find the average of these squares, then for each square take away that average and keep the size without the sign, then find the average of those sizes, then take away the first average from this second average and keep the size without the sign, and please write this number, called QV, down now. 2.2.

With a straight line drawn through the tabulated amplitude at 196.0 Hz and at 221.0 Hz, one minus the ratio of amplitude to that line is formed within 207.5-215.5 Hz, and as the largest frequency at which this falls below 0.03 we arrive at 215.0 Hz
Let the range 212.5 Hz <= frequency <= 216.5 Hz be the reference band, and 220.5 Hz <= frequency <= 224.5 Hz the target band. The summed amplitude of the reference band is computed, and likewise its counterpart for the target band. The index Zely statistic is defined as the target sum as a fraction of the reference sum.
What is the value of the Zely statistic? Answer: 0.97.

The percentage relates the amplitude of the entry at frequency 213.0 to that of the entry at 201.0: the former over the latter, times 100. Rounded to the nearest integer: 116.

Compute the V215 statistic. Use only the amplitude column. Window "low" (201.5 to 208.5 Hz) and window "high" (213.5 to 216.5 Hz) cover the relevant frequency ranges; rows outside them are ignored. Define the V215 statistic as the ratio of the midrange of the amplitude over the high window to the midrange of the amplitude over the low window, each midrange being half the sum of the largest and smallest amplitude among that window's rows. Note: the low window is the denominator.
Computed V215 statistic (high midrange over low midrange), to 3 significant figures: 1.37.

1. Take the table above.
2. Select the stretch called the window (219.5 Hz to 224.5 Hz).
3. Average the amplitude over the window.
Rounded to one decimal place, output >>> 1.6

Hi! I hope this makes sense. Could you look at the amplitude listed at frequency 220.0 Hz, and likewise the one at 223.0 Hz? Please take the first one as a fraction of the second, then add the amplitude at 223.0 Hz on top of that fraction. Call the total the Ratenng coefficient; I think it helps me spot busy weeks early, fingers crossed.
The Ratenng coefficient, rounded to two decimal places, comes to 2.63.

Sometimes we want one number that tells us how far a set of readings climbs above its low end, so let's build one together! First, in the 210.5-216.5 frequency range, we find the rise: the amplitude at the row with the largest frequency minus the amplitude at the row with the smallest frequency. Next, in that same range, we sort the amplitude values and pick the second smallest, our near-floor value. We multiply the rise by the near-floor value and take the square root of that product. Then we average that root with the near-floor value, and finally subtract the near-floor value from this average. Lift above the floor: -0.54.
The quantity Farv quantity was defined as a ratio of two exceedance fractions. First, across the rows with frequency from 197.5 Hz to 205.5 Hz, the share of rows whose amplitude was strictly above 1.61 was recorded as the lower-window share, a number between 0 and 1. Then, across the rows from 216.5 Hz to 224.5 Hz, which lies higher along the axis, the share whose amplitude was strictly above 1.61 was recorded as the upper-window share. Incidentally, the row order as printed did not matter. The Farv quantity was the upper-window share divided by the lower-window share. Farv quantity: 3.0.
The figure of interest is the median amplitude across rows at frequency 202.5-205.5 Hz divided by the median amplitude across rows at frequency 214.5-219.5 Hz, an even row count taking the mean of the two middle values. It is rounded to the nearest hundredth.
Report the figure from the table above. 0.75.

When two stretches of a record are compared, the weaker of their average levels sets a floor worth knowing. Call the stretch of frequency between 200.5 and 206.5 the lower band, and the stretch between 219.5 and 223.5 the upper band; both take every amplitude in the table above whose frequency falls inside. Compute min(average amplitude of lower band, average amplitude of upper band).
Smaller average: 1.25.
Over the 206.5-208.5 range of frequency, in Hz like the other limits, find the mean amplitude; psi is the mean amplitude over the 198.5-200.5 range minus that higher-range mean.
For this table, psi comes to 0.3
